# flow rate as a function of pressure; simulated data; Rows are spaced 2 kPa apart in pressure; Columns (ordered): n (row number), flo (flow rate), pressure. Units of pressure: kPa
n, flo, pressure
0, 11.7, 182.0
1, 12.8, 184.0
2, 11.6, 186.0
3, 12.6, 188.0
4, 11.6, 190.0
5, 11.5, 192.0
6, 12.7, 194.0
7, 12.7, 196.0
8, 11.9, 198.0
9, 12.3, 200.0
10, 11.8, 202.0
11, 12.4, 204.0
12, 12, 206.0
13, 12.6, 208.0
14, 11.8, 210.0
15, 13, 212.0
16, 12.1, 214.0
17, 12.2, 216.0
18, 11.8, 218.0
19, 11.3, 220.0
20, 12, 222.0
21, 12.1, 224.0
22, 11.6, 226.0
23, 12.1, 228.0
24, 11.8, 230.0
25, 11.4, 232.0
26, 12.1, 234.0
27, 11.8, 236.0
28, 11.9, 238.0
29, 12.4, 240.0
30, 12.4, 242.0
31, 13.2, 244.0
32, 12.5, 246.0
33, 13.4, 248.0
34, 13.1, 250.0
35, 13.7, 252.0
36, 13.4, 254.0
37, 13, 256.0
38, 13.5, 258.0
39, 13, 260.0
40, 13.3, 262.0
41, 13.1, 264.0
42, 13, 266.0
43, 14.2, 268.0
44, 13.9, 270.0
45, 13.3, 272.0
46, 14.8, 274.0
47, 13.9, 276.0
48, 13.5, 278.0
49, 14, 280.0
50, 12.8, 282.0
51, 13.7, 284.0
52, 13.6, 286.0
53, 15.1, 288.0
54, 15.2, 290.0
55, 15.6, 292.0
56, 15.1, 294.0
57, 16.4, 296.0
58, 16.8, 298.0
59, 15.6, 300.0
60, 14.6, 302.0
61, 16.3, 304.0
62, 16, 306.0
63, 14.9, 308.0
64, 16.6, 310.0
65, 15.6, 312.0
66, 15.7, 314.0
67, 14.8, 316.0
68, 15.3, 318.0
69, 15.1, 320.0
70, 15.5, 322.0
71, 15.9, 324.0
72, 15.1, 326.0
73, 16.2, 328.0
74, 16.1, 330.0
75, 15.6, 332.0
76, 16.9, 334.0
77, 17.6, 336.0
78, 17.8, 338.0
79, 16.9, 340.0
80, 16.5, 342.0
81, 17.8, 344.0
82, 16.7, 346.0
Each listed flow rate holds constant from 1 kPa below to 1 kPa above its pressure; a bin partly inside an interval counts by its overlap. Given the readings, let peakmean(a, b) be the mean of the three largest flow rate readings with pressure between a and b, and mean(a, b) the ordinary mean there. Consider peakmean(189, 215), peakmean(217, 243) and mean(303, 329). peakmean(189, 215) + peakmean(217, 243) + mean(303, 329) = 41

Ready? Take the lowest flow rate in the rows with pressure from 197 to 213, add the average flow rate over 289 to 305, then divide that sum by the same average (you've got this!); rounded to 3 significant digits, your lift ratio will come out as 1.75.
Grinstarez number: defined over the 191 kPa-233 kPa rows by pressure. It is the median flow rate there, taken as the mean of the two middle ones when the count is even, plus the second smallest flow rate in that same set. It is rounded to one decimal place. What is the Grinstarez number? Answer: 23.4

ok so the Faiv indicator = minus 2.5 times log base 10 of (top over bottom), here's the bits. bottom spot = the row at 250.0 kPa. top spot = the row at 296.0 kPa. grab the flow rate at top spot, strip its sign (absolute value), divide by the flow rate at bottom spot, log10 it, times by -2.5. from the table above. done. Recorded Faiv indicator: -0.24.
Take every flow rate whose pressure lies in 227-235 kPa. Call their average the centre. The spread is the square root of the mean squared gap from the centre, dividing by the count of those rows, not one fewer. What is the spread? 0.29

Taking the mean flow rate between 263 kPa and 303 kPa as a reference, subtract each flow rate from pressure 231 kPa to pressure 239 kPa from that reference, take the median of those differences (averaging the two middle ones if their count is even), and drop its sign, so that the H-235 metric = 2.6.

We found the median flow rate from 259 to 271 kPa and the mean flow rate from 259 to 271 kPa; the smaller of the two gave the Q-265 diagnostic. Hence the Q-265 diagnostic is 13.2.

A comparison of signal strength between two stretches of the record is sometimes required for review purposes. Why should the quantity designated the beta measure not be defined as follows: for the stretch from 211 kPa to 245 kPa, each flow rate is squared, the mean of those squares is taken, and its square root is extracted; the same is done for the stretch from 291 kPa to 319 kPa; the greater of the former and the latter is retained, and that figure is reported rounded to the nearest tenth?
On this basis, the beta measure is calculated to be 15.7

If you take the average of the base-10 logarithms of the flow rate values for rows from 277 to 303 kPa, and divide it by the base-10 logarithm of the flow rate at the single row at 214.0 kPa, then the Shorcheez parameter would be 1.08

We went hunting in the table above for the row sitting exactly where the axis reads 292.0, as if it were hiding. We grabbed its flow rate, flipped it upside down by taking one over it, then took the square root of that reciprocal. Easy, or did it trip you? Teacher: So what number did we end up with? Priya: 0.253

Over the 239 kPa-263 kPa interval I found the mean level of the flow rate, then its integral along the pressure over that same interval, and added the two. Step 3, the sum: 327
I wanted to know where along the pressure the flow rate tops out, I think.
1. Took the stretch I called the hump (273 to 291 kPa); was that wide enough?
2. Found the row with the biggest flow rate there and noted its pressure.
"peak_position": 290.0 kPa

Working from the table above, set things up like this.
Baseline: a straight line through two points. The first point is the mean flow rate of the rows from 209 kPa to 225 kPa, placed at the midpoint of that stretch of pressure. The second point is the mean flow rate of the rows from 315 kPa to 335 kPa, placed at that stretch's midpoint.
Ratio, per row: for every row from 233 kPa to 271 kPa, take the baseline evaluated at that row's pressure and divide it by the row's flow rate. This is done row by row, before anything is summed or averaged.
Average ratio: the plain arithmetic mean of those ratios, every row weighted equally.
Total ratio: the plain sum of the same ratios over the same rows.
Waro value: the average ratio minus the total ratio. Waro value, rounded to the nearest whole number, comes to -18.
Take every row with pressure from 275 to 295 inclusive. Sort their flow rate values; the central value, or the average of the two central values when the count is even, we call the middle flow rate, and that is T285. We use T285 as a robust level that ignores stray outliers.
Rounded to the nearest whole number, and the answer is 14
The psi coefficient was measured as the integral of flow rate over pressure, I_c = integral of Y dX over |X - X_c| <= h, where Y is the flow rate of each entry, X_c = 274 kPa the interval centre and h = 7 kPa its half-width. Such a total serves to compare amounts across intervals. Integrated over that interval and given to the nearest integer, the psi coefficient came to 195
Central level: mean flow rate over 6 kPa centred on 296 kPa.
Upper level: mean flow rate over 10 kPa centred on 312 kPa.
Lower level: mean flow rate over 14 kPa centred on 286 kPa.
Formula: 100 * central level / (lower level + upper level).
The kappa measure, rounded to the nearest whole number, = 54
